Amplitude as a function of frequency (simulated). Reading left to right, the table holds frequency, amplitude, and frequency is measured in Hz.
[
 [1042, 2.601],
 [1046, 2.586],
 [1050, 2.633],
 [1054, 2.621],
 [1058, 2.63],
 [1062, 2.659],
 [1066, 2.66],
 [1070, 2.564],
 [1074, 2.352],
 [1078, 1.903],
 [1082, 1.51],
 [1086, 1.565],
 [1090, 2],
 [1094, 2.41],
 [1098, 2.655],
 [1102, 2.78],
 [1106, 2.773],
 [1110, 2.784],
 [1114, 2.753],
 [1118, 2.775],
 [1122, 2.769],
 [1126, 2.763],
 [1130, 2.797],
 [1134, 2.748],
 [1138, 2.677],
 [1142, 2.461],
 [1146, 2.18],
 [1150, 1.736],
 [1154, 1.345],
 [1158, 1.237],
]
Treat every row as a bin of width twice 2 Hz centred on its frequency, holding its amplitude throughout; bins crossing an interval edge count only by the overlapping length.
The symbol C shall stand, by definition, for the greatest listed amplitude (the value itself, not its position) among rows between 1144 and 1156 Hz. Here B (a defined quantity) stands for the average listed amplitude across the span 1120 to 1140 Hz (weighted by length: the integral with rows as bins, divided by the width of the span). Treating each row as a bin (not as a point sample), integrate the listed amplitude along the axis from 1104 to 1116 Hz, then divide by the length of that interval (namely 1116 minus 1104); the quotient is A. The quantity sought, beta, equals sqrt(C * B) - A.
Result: -0.32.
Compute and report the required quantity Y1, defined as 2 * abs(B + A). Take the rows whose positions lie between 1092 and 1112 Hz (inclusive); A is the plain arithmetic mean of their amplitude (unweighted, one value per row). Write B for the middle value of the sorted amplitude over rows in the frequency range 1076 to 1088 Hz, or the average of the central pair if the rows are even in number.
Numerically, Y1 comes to 8.5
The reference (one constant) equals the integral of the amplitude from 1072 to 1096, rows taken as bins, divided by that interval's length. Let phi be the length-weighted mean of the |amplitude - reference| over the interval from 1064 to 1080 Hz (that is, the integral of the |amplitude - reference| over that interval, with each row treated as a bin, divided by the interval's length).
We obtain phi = 0.44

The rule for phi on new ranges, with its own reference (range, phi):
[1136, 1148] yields 0.48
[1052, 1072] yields 0.67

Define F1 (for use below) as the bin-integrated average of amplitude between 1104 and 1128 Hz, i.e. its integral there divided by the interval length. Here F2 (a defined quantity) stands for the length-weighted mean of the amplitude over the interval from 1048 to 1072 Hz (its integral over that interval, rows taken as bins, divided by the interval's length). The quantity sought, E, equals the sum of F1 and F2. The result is 5.4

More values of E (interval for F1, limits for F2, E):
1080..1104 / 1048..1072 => 4.8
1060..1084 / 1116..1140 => 5.0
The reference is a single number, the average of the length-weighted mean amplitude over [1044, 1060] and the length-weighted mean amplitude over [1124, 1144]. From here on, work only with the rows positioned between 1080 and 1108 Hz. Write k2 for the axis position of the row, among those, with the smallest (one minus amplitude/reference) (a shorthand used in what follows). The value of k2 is 1102 Hz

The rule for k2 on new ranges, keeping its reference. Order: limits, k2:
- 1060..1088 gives 1066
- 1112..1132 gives 1130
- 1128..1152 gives 1130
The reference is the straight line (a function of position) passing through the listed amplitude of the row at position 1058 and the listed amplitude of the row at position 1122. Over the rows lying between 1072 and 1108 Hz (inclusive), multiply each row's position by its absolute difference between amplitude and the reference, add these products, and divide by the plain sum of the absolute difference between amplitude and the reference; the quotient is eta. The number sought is 1084.4 Hz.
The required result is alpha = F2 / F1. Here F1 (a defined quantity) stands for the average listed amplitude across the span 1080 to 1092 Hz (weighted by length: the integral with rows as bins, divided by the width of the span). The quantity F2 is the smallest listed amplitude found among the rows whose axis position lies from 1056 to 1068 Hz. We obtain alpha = 1.55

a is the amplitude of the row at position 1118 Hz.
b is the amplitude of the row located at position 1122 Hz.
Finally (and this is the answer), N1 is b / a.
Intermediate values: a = 2.775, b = 2.769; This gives 1.00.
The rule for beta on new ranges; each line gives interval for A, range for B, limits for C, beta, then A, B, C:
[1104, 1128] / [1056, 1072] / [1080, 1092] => -0.48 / 2.77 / 2.63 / 2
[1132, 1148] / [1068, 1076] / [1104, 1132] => 0.11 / 2.52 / 2.46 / 2.797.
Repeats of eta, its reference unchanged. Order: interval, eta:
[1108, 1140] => 1130.5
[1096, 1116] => 1103.3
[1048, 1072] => 1065.7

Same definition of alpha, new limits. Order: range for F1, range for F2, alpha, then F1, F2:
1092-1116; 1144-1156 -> 0.50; 2.69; 1.345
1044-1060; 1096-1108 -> 1.01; 2.62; 2.655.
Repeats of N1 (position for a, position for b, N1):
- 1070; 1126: 1.08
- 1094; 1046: 1.07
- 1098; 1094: 0.91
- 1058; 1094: 0.92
